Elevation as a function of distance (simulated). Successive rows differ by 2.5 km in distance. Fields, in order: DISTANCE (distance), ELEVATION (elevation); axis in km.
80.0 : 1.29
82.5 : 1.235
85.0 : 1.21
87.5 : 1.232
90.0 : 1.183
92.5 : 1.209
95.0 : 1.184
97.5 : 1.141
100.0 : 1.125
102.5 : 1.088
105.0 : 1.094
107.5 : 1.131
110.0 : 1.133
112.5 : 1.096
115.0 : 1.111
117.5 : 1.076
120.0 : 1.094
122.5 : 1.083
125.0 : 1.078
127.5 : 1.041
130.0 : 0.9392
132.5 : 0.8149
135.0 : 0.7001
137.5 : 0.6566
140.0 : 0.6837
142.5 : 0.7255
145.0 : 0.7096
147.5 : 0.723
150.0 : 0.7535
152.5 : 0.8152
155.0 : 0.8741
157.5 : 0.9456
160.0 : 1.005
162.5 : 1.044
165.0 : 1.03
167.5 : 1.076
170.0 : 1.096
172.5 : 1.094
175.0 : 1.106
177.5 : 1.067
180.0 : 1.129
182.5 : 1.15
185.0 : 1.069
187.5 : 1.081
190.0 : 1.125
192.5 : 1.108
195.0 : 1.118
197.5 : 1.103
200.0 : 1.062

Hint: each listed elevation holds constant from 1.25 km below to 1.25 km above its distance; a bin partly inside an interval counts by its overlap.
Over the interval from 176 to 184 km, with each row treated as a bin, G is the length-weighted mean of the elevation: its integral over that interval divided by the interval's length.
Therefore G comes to 1.11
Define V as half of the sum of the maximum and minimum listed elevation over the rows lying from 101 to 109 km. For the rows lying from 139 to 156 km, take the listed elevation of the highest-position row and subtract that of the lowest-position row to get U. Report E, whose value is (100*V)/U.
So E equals 583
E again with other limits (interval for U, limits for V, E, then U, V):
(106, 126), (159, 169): -1963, -0.05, 1.04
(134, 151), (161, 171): 1991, 0.05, 1.06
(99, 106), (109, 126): -3563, -0.03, 1.10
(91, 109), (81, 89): -1567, -0.08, 1.22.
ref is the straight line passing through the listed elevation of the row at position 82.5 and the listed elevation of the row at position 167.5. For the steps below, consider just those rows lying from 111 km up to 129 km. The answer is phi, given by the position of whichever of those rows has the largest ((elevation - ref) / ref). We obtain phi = 115.0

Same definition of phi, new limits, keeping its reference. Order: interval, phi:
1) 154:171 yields 170.0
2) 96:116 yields 110.0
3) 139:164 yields 162.5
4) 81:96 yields 87.5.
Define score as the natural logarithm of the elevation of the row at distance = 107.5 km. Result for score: 0.12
